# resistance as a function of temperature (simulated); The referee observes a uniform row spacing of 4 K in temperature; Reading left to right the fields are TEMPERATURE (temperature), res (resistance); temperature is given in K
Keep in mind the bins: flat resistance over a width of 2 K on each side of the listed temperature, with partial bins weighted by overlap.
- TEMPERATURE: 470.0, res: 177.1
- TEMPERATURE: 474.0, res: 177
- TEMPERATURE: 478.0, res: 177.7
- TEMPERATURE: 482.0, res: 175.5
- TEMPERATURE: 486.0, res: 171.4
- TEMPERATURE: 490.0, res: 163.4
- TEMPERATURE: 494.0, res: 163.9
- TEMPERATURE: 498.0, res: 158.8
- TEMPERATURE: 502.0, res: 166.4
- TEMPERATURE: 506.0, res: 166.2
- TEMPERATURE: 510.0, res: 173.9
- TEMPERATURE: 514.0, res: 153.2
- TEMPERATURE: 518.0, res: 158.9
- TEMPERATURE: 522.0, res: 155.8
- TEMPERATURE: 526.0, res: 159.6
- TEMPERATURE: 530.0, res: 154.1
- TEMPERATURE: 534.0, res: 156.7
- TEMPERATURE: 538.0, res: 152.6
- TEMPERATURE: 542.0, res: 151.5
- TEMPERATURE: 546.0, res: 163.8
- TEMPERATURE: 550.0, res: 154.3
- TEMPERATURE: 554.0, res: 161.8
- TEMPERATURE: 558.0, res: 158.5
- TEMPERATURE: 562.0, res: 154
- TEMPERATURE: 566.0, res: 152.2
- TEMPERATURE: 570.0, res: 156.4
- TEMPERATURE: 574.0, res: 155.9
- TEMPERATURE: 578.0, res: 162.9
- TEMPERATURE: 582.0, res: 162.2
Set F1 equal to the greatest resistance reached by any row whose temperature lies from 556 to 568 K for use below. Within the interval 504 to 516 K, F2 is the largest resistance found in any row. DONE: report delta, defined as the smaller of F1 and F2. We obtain 158.5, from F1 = 158.5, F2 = 173.9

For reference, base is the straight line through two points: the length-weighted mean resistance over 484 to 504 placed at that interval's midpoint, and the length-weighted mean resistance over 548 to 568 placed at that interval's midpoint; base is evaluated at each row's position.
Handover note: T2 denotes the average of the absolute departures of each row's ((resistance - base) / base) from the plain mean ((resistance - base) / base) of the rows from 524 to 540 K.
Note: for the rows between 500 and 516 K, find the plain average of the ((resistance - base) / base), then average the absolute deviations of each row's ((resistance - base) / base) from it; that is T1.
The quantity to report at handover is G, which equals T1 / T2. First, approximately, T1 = 0.034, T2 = 0.013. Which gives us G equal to 2.5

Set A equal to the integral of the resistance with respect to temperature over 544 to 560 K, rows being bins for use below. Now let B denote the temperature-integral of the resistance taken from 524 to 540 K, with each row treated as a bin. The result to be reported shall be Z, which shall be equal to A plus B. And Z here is 5046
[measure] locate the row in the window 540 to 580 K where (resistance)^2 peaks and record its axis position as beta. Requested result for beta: 546.0 K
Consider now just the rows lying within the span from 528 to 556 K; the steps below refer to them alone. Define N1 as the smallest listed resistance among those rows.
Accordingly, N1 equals 151.5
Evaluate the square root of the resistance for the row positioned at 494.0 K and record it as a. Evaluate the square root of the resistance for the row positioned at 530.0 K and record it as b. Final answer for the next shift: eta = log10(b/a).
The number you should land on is -0.01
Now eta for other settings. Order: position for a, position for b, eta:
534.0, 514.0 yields 0.00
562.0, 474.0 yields 0.03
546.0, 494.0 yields 0.00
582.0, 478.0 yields 0.02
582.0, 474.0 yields 0.02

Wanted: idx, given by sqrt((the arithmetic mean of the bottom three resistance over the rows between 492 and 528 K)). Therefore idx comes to 12.5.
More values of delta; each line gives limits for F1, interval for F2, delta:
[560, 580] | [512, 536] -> 159.6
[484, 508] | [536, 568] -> 163.8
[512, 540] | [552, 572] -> 159.6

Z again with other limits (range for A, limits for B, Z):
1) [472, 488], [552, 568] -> 5312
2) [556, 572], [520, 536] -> 4989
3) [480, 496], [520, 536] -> 5202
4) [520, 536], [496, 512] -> 5166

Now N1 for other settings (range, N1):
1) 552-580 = 152.2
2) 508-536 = 153.2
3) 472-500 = 158.8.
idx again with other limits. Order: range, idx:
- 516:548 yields 12.4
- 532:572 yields 12.3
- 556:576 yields 12.4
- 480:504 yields 12.7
